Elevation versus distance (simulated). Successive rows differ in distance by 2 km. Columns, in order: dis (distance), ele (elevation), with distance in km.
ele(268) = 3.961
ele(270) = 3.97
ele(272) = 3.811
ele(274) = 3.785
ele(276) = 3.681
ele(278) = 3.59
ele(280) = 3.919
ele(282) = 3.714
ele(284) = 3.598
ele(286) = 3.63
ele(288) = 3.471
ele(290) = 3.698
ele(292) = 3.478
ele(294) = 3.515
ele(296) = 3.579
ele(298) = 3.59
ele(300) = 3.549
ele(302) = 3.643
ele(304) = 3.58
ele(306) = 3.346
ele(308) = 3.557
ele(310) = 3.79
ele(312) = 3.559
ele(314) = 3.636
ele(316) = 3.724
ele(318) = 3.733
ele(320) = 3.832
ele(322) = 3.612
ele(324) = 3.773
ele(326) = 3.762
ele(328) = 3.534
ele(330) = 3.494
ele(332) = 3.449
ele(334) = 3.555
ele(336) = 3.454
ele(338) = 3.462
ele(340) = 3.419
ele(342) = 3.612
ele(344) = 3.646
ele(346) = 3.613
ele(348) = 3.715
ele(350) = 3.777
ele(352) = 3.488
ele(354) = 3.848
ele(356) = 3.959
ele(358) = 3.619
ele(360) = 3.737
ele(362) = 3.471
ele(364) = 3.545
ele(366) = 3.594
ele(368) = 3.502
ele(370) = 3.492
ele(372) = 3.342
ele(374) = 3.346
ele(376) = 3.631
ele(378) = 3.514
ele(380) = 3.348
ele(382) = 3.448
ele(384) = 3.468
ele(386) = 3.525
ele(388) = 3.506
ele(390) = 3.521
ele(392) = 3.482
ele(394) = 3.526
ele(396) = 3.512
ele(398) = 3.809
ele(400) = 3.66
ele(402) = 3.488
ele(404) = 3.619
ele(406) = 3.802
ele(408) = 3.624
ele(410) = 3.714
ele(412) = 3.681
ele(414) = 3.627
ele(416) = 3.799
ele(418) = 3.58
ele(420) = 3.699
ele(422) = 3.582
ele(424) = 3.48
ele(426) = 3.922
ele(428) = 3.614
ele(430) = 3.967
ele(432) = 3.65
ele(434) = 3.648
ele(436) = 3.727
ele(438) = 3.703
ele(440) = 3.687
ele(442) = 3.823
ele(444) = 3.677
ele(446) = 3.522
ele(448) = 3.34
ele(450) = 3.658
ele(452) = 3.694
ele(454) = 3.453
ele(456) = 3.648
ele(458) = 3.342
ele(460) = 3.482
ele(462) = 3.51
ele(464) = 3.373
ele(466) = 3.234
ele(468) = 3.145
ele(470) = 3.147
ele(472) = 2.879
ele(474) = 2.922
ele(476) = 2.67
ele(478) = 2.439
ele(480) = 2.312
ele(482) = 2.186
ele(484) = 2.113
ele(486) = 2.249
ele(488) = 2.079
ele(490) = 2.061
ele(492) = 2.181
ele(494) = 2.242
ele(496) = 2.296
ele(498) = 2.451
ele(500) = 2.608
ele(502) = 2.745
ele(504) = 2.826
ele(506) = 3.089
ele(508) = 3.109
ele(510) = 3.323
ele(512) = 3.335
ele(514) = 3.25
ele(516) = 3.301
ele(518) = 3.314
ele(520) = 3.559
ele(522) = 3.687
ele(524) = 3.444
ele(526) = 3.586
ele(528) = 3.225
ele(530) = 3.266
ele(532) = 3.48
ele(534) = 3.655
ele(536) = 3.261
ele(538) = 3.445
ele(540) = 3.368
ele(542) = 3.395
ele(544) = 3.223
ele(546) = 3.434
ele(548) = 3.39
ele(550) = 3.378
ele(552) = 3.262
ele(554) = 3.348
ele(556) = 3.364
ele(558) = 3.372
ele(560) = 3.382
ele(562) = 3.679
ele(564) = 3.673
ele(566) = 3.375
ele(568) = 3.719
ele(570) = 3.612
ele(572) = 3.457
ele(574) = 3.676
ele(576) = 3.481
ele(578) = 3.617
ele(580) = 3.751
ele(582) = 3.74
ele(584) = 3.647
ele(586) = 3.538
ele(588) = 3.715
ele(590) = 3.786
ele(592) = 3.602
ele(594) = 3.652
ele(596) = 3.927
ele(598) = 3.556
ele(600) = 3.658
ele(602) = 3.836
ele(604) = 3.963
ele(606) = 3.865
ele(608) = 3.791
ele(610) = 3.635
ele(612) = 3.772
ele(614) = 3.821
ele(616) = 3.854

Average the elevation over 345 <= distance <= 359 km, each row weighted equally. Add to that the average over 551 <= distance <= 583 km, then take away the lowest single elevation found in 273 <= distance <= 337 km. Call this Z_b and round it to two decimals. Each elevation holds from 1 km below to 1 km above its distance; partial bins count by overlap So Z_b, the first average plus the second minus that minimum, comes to 3.90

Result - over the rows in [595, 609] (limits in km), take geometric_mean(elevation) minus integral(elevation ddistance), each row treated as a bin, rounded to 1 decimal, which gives -49.4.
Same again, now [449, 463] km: -46.0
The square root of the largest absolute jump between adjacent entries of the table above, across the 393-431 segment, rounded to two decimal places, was 0.66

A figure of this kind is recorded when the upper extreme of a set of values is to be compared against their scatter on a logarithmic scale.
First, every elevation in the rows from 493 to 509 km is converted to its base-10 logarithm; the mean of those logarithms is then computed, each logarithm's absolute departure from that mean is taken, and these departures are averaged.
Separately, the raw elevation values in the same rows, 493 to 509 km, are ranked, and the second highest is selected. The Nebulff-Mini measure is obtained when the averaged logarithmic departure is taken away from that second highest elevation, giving 3.04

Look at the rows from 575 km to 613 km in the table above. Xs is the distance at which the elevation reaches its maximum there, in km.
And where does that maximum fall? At 604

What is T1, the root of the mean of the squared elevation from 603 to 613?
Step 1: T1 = 3.81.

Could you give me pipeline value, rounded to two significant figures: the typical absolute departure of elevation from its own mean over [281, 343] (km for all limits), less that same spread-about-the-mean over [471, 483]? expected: -0.16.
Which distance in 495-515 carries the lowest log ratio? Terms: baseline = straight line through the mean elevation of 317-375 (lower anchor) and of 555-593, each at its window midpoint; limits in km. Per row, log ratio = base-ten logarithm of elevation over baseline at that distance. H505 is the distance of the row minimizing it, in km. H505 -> 496 km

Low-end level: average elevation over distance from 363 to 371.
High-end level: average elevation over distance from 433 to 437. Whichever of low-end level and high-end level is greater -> 3.69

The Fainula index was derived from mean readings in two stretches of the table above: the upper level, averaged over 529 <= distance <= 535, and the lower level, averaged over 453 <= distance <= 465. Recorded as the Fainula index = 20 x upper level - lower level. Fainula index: 65.9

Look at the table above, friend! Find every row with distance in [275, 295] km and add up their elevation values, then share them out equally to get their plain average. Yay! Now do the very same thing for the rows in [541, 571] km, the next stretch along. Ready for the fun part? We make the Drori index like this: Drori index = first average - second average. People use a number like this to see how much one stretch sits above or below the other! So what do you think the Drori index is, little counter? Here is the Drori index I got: 0.19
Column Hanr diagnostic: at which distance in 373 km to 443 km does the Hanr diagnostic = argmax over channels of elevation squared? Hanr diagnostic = 430 km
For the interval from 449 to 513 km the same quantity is 452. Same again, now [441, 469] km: 442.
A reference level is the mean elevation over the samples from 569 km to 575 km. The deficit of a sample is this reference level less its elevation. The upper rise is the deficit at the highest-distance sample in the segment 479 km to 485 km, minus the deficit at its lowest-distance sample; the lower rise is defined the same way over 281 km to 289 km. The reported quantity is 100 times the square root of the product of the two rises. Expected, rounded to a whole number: 22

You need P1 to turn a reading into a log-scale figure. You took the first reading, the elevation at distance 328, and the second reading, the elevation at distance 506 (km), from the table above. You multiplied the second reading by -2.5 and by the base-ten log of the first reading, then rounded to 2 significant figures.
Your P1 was -4.2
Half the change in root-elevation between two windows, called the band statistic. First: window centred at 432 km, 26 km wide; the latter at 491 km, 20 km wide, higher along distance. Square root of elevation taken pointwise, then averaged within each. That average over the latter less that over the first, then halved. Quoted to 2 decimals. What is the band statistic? -0.21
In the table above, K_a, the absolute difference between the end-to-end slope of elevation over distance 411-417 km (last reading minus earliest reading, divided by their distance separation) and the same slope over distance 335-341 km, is 0.038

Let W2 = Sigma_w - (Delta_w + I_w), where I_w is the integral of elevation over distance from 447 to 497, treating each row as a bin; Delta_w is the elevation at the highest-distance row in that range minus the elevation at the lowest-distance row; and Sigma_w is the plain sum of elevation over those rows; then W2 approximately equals -71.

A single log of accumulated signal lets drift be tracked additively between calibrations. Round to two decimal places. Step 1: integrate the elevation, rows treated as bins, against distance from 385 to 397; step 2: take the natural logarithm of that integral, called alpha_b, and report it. 3.74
